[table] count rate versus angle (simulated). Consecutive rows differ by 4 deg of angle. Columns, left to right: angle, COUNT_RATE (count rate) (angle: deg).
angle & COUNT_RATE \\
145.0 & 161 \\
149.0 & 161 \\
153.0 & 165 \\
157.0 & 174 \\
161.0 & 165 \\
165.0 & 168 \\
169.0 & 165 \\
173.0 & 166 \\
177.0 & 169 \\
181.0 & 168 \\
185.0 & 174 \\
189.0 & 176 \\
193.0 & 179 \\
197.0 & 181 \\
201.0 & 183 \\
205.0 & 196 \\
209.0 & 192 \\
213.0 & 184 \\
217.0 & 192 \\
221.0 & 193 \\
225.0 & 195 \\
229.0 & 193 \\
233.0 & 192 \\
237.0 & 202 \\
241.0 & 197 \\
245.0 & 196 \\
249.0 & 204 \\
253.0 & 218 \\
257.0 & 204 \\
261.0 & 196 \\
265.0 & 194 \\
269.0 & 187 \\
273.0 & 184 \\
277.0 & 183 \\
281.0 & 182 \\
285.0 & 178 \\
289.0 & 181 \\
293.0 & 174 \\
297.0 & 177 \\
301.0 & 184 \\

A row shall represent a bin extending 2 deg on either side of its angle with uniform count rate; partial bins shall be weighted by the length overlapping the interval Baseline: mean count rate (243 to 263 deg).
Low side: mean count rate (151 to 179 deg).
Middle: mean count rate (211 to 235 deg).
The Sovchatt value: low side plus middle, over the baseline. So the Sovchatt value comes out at 1.76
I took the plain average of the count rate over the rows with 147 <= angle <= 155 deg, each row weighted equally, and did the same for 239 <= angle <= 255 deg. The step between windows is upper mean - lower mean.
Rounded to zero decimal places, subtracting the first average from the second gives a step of 41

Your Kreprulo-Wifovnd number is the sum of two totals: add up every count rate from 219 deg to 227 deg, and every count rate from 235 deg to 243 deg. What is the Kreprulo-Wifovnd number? 787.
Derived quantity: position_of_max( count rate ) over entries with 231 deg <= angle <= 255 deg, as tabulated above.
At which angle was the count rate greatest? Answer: 253.0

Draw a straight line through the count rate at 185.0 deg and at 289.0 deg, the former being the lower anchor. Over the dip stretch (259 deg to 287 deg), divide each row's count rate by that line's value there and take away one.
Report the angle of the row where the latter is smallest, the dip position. 285.0 deg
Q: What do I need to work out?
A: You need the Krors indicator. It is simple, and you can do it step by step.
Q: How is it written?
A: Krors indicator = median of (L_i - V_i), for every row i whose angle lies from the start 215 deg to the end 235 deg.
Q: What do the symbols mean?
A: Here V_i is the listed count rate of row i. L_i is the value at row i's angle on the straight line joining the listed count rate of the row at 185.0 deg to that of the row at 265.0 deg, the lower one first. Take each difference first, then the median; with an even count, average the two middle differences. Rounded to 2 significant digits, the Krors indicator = -10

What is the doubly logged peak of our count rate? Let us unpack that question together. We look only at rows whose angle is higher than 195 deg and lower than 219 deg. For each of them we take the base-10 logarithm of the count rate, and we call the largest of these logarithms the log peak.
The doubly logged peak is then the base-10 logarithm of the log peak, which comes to 0.360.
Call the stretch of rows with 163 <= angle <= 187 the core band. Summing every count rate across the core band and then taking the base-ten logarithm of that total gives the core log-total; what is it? 3.00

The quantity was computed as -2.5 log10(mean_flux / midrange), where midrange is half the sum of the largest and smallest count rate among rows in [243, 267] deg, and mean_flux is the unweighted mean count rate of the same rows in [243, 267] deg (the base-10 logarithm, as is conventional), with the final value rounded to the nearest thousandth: 0.021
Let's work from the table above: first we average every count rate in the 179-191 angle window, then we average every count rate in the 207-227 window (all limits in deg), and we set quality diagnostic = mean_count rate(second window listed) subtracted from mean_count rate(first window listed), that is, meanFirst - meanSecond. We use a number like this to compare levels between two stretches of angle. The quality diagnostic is -19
